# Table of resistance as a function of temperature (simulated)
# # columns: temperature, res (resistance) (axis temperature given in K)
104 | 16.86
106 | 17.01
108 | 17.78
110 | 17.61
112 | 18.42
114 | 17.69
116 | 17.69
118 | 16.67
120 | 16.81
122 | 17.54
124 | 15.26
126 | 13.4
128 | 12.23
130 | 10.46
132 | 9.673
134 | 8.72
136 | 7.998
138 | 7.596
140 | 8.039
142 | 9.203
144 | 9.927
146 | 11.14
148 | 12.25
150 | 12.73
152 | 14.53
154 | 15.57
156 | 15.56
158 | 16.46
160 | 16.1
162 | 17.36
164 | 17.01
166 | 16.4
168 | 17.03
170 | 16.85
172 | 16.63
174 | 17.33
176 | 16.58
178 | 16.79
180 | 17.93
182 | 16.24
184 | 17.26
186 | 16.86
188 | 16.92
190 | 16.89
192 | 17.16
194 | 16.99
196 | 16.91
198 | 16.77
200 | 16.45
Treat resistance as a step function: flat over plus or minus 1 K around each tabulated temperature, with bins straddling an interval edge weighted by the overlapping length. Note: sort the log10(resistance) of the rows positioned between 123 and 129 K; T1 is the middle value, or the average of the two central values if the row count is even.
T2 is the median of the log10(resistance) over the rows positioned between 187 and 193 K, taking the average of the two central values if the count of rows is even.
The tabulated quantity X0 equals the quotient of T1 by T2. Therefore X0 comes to 0.92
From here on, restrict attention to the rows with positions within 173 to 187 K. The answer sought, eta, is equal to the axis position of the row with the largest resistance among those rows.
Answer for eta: 180 K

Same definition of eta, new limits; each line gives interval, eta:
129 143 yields 130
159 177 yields 162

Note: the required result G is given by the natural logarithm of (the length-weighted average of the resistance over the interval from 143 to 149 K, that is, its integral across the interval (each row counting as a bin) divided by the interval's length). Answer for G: 2.41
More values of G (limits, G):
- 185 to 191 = 2.83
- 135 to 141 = 2.06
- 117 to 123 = 2.83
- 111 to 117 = 2.89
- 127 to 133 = 2.38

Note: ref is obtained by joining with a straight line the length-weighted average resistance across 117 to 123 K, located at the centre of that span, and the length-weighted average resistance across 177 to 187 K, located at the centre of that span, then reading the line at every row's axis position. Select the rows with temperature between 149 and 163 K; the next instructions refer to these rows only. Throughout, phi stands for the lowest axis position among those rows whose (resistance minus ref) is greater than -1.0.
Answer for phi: 158 K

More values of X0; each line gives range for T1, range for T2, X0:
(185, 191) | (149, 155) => 1.06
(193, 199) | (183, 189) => 1.00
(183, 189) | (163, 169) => 1.00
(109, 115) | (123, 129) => 1.11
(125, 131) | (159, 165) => 0.88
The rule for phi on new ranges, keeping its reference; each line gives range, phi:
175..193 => 176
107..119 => 108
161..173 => 162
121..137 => 122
